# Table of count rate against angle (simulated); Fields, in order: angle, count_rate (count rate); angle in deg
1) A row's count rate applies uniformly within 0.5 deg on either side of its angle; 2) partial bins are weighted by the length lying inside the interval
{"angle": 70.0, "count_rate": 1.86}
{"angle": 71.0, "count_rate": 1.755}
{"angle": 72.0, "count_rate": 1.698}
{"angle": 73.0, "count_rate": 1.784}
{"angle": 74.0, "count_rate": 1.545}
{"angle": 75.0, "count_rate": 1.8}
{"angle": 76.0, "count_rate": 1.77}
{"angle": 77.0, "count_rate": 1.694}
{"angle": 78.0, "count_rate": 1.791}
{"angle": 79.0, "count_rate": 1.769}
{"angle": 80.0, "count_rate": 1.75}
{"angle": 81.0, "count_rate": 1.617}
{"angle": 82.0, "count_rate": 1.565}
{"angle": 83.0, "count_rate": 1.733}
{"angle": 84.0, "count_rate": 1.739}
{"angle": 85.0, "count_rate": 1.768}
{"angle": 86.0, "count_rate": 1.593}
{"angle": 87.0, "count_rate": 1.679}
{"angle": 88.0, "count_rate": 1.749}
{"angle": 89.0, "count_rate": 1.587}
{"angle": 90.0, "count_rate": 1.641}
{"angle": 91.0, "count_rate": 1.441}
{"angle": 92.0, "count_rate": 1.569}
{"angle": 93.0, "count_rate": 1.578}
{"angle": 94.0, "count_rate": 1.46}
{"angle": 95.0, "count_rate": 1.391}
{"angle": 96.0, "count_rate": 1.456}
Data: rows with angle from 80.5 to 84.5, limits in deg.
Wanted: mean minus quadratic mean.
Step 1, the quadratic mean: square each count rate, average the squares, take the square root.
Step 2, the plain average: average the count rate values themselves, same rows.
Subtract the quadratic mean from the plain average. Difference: -0.0017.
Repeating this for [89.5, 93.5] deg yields -0.0017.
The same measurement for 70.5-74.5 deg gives -0.0025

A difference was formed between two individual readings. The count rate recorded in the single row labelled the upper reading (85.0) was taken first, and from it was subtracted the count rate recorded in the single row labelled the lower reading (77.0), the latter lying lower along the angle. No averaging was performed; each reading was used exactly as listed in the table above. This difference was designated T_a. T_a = 0.07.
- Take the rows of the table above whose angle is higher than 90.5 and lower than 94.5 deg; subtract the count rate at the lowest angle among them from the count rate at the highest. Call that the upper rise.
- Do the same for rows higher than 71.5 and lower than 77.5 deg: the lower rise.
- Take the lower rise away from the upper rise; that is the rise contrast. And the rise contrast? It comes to 0.02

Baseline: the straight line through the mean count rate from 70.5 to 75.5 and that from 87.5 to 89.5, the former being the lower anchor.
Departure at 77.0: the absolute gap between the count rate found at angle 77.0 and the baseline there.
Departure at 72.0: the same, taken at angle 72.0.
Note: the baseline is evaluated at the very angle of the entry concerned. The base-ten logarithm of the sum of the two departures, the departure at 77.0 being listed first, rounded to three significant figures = -1.50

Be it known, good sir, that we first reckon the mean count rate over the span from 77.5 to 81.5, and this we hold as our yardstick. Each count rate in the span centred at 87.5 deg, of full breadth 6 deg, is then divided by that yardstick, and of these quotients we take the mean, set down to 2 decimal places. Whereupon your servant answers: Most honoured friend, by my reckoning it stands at 0.96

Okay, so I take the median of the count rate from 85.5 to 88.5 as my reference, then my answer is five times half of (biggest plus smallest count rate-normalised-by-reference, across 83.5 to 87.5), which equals 5.00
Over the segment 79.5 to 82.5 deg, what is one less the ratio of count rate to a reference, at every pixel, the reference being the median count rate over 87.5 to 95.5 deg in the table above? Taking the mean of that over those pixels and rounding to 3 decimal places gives -0.045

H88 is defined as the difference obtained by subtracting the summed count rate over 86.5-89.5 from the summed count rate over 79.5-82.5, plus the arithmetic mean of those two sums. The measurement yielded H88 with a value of 4.89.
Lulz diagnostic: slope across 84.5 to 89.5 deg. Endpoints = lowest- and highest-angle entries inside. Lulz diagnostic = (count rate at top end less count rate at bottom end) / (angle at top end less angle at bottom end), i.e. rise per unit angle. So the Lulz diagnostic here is -0.045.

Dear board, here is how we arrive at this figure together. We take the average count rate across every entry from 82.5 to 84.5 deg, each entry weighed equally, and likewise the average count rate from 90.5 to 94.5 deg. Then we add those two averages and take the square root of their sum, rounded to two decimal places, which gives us 1.80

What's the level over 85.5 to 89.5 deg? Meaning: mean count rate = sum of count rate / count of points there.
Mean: 1.65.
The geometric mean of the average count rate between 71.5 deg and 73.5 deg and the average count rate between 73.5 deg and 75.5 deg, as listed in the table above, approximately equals 1.71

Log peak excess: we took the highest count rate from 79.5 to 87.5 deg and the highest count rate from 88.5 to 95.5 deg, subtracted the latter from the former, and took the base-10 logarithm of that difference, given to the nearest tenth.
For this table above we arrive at -0.9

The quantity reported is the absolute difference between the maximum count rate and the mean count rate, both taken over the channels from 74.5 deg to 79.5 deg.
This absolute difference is 0.04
